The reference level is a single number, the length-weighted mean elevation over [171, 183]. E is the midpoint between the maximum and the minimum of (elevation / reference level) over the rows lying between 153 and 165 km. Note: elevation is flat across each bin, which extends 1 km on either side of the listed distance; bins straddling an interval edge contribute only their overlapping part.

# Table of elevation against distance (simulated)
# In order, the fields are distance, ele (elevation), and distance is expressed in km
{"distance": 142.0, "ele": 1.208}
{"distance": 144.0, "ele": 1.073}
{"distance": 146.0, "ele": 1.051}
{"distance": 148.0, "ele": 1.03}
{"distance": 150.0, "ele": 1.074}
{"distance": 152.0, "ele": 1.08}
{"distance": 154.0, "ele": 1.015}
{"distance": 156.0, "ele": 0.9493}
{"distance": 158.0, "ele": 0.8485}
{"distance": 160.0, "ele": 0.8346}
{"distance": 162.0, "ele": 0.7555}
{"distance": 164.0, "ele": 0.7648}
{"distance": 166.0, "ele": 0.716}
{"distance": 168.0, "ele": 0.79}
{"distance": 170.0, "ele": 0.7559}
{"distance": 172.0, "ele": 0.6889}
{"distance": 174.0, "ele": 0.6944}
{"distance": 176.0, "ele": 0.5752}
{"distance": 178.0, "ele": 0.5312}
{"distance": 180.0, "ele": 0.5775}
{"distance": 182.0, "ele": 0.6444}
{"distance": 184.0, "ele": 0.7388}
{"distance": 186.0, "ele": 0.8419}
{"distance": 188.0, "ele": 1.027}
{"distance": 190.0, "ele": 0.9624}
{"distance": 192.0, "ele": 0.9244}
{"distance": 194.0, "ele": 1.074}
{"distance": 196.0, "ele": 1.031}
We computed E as 1.4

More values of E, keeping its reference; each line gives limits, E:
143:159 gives 1.6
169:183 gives 1.0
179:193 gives 1.3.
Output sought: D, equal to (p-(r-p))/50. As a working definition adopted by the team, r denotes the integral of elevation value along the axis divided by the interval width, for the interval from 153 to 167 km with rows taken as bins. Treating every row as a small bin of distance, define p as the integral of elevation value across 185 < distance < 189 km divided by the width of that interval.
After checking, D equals 0.0206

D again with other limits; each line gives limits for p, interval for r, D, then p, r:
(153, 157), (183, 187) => 0.0235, 0.98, 0.79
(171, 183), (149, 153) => 0.0032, 0.62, 1.08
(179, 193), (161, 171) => 0.0175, 0.82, 0.76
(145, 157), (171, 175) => 0.0275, 1.03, 0.69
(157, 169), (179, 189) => 0.0161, 0.78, 0.77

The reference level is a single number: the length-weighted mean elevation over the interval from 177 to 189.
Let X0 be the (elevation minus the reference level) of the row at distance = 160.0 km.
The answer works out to 0.11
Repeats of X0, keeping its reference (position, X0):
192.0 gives 0.20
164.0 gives 0.04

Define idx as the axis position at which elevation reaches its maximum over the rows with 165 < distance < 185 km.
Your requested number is 168.0 km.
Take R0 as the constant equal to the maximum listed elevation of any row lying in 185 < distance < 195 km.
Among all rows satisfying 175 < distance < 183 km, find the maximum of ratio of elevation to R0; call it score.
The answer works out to 0.60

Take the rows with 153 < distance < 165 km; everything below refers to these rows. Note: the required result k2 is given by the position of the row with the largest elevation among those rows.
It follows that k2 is 154.0 km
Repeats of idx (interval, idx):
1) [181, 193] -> 188.0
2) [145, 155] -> 152.0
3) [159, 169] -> 160.0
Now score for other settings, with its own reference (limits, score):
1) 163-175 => 0.74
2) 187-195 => 1.00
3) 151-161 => 1.01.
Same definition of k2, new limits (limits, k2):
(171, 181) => 174.0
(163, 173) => 168.0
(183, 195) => 194.0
